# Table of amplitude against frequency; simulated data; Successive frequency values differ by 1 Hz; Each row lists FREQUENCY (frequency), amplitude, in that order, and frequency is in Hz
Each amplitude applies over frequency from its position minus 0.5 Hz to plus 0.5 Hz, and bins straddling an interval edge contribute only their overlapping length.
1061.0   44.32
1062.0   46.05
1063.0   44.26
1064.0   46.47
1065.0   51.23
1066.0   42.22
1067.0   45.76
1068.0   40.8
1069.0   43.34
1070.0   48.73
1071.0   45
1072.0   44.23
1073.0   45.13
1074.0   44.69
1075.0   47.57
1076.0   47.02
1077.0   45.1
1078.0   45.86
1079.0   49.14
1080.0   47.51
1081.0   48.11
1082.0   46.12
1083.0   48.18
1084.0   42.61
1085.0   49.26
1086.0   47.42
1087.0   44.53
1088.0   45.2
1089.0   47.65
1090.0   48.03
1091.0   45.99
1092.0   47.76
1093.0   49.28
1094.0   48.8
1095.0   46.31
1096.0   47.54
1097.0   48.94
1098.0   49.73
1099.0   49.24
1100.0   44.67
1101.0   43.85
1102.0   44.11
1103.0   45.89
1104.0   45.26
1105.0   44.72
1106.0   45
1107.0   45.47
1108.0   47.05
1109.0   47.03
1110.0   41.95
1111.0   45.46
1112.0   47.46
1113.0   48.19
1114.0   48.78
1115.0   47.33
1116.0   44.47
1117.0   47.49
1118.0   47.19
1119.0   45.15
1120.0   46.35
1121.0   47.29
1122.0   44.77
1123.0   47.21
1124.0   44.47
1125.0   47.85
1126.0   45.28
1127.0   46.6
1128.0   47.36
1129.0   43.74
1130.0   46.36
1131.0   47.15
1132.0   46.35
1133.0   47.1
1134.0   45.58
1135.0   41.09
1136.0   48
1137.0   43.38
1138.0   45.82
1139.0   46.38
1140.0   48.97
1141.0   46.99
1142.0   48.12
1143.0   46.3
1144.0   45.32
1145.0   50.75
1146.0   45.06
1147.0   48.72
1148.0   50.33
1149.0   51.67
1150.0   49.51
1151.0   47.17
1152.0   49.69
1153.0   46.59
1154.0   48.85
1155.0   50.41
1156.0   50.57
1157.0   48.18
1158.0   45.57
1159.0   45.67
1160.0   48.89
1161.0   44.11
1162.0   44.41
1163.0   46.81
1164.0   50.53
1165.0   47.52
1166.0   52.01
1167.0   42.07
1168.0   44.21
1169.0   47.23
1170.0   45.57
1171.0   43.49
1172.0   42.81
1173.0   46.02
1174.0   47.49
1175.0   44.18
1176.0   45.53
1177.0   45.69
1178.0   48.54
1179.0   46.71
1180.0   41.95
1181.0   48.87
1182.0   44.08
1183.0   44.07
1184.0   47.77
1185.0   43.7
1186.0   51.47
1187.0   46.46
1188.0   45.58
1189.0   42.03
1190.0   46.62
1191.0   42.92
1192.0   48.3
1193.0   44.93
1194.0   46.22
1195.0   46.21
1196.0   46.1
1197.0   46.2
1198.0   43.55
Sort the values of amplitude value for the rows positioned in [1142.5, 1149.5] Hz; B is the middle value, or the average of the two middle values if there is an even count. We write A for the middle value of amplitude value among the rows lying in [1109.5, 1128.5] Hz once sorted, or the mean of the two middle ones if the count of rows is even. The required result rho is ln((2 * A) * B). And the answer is 8.43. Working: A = 47.2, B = 48.7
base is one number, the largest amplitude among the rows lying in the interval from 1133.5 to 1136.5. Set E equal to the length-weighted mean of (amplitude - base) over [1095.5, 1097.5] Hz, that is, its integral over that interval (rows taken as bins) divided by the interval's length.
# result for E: 0.2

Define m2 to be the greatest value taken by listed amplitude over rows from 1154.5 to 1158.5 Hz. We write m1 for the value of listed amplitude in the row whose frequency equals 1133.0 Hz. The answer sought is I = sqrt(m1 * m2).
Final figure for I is 48.8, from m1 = 47.1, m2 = 50.57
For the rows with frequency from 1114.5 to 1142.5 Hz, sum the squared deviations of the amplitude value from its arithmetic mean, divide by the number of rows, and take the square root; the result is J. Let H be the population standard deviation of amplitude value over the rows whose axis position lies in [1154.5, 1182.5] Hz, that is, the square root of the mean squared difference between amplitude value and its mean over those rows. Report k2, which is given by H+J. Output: 4.29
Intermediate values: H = 2.6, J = 1.7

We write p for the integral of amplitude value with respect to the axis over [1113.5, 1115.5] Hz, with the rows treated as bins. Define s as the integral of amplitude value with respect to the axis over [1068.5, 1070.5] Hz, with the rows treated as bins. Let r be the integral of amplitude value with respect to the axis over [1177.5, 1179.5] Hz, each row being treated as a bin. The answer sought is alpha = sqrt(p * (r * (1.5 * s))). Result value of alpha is 1124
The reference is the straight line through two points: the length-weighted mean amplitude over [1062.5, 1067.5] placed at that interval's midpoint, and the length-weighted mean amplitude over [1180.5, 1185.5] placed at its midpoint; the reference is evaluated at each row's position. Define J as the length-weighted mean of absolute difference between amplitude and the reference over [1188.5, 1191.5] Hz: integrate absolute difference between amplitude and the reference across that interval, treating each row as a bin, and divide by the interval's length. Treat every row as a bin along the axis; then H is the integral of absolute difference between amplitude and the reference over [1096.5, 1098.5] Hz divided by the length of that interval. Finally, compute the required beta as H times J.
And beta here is 8.4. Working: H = 3.4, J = 2.45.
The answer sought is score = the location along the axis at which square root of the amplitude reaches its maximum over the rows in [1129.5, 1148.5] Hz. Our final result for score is 1145.0 Hz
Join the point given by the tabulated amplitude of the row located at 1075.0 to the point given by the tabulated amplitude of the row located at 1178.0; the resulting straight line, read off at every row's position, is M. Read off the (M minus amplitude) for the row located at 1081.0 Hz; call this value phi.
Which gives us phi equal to -0.5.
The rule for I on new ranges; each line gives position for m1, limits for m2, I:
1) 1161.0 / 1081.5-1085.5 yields 46.6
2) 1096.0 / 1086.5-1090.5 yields 47.8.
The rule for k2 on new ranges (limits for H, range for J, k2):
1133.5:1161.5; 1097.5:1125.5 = 4.24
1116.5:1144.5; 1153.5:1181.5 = 4.26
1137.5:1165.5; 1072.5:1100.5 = 3.89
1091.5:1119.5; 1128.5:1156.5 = 4.34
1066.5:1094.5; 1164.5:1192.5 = 4.71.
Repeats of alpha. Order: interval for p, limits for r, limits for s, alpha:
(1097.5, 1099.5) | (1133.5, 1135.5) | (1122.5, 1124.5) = 1086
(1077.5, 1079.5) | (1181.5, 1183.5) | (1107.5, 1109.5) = 1087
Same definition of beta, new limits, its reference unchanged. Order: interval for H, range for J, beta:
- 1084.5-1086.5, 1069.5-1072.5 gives 4.4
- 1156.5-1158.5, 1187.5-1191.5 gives 2.4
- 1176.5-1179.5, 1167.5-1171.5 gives 1.7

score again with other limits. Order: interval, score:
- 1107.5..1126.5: 1114.0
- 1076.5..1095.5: 1093.0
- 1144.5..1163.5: 1149.0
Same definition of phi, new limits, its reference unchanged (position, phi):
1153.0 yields 1.7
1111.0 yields 2.4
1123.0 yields 0.8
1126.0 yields 2.8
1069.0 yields 4.2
